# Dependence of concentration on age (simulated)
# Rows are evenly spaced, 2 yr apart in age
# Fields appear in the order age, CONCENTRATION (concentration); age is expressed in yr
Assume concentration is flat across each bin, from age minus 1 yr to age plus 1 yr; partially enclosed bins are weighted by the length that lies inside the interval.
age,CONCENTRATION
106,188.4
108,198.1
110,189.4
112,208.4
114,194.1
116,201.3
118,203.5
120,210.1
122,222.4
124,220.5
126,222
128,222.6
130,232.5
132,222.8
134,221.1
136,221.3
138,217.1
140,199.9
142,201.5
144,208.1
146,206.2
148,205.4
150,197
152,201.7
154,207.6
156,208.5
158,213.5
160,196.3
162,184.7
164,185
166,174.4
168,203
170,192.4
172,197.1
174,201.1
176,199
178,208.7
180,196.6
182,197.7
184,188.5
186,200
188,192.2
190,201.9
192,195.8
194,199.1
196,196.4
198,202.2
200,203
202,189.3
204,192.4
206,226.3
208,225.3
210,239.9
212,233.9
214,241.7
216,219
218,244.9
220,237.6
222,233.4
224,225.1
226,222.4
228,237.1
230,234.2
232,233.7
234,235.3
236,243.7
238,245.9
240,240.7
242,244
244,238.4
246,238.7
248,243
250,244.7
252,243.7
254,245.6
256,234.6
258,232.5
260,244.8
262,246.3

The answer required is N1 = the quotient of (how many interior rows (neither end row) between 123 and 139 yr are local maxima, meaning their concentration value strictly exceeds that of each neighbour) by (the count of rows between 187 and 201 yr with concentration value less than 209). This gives 0.29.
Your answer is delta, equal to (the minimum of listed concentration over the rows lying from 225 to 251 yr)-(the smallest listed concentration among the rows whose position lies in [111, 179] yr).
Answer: 48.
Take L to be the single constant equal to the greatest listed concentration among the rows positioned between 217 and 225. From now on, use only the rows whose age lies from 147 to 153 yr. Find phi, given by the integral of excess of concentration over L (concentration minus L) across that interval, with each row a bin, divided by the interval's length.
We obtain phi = -44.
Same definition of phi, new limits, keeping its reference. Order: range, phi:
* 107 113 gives -46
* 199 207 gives -42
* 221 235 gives -13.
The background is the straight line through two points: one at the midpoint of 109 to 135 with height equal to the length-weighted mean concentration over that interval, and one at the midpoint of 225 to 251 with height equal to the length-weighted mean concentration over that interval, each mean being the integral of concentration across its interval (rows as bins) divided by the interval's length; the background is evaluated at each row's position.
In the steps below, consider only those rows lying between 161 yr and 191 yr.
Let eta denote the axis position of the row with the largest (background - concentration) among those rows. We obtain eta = 166 yr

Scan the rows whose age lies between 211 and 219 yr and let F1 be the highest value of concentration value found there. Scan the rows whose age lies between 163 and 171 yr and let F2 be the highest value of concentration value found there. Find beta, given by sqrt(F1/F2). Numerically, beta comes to 1.10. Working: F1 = 244.9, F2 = 203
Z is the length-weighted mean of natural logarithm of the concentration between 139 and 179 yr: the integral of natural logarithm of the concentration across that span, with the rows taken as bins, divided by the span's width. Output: 5.29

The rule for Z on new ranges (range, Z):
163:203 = 5.28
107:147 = 5.35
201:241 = 5.44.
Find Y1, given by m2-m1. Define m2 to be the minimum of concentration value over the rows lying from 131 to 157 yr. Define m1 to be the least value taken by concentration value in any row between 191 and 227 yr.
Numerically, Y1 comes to 8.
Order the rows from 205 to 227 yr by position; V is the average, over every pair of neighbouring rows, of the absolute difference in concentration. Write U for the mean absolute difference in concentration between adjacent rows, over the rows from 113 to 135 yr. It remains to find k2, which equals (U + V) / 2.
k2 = 7.7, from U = 5.36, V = 10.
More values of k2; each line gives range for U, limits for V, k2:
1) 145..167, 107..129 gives 7.0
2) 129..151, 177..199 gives 6.1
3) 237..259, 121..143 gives 4.2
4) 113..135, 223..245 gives 5.0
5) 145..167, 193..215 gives 7.7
